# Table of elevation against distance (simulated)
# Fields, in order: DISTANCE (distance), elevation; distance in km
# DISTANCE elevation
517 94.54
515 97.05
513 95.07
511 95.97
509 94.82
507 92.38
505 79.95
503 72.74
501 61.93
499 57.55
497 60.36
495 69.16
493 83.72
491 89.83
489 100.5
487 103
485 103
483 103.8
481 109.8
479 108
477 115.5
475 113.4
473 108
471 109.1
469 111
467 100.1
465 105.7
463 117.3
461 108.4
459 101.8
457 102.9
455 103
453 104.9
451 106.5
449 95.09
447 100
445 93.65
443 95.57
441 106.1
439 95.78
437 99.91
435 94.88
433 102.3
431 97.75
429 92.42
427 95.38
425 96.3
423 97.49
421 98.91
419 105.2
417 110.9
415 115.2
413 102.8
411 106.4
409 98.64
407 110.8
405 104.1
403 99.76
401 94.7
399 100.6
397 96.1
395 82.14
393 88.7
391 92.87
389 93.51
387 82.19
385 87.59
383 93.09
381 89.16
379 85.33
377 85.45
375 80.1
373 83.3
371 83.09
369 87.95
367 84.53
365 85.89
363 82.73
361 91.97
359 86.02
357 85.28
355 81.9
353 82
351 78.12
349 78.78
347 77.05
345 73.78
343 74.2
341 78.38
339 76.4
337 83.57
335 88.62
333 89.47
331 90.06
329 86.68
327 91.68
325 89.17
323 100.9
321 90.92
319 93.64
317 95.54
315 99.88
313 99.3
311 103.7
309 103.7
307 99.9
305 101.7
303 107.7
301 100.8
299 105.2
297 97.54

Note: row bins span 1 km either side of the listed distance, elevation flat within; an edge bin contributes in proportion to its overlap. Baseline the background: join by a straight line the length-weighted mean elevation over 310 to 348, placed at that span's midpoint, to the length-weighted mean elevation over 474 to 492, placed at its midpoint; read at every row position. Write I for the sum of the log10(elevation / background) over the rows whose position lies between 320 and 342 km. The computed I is -0.1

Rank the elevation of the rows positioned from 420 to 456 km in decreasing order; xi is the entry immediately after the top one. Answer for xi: 106.1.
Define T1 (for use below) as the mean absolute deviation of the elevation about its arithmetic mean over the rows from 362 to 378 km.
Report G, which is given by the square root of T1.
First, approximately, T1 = 1.8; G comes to 1.4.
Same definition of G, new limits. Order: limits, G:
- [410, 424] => 2.2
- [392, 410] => 2.5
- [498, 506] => 2.9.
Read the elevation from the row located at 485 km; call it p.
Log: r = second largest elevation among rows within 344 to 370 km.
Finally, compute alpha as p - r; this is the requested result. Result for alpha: 15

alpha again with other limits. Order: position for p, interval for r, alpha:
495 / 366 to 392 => -24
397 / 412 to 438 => -15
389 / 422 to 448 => -9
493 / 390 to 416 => -27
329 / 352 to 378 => -1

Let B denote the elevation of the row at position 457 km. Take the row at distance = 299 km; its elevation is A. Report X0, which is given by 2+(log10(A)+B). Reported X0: 107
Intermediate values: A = 105.2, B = 102.9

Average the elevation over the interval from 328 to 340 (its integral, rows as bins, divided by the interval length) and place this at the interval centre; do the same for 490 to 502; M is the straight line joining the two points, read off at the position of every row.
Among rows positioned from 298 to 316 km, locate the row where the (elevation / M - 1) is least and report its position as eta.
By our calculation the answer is 307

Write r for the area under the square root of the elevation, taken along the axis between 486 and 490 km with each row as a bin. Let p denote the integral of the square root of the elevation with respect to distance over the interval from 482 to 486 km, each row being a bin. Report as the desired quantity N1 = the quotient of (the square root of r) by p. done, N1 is 0.156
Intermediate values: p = 40.7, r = 40.3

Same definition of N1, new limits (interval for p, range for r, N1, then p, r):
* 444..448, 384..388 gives 0.154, 39.4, 36.8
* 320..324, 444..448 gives 0.160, 39.2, 39.4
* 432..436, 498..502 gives 0.140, 39.7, 30.9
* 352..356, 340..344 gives 0.163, 36.2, 34.9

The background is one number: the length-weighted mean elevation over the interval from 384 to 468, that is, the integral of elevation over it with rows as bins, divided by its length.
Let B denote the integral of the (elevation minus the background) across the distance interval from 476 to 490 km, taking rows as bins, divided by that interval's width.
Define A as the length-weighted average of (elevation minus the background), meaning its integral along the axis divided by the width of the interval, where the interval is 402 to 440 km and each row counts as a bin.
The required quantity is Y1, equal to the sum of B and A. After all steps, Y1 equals 8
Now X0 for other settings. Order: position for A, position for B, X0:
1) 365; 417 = 115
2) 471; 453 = 109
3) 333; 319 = 98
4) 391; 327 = 96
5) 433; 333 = 93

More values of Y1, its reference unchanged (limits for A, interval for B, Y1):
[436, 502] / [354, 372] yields -15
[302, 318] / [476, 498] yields -3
